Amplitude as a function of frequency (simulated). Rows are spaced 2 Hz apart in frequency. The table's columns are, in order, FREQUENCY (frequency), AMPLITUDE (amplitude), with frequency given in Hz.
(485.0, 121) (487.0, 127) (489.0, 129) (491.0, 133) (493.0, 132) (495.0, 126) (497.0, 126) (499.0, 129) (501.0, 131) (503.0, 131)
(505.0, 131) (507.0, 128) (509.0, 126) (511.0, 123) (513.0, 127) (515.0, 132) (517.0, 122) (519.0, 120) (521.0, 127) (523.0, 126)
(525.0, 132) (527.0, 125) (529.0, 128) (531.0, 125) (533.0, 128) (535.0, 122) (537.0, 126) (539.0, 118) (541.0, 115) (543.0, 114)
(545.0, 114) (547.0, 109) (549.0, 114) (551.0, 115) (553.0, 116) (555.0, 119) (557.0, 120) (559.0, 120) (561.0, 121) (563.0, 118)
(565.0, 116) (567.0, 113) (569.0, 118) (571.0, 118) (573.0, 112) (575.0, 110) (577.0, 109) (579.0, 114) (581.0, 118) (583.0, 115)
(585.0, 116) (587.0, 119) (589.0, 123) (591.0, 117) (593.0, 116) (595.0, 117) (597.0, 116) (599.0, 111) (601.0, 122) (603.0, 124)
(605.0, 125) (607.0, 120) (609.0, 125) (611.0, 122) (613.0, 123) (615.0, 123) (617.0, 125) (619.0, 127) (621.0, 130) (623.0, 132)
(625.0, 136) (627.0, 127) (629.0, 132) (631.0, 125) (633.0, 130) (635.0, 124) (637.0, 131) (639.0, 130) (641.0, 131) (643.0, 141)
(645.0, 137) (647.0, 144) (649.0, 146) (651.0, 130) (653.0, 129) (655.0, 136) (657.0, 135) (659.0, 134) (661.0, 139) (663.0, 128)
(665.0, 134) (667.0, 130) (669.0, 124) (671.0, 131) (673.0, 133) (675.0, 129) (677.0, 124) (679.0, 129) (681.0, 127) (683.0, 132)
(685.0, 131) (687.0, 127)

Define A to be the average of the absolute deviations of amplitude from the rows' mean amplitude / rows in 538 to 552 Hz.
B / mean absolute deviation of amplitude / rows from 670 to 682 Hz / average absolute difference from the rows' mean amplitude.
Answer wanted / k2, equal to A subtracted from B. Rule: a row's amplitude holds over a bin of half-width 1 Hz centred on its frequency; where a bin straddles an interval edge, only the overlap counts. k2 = 0.6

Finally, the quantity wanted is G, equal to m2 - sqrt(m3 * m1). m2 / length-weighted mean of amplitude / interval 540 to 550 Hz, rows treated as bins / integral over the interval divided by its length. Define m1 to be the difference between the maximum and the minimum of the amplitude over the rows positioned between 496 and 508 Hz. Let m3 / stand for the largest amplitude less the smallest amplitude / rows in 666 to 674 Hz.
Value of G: 106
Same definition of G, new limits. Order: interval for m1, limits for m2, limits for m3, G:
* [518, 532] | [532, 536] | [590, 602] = 114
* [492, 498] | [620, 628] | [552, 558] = 126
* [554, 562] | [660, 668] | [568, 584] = 129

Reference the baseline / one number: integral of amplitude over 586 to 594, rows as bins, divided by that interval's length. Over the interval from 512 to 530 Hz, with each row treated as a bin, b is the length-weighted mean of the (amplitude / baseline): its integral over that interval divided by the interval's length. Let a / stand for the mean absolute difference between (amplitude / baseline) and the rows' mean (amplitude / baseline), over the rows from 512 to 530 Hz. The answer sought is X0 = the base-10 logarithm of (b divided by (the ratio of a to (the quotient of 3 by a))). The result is 3.72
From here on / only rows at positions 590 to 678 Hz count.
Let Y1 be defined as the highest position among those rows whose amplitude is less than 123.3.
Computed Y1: 615.0 Hz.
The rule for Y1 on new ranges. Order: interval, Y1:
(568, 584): 583.0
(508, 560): 559.0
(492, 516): 511.0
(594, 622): 615.0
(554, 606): 601.0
